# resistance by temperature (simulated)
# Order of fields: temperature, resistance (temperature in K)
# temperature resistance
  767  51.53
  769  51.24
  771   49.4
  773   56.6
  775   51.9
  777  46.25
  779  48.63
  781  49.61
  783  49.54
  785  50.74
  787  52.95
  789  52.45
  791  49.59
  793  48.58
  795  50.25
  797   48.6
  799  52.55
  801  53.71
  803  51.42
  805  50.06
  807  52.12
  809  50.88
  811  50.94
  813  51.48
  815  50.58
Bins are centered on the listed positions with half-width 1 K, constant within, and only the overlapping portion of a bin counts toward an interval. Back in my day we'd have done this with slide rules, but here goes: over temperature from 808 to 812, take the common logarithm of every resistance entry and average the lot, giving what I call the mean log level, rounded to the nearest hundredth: 1.71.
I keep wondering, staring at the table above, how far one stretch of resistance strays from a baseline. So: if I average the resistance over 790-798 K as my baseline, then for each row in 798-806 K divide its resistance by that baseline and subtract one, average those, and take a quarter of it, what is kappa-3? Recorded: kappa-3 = 0.014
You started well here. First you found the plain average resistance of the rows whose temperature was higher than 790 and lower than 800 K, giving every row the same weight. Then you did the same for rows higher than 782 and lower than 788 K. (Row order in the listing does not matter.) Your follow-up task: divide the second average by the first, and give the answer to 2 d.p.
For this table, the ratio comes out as 1.02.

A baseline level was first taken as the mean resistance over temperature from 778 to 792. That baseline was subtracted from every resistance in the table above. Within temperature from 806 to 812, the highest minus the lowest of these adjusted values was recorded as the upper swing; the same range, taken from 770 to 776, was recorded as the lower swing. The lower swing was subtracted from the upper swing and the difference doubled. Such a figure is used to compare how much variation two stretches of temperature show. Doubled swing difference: -12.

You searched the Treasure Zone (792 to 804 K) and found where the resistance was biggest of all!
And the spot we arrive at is 801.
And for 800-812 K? 801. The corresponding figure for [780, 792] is 787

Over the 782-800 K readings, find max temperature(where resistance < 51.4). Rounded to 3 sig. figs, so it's 797 K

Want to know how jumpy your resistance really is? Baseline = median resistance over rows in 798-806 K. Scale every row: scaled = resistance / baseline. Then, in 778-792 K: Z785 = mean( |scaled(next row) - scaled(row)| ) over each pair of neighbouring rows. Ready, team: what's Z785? 0.025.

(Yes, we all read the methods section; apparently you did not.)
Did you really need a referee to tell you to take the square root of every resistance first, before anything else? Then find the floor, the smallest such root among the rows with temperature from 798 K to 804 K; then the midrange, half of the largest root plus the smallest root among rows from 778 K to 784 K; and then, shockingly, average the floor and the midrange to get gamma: 7.09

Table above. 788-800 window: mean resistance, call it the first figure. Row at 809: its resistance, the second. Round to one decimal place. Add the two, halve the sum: 50.6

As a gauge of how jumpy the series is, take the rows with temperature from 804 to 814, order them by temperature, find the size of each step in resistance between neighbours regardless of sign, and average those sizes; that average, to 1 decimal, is 1.0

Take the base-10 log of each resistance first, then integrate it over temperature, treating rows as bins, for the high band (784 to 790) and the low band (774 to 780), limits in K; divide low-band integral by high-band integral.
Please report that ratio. 0.98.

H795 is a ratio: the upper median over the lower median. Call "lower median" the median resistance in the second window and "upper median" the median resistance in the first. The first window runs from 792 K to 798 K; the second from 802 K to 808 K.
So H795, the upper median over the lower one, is 0.95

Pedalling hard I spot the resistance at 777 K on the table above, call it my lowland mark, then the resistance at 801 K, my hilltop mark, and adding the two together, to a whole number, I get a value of 100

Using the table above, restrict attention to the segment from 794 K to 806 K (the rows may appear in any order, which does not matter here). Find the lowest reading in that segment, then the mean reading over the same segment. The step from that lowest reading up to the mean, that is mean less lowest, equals 2.50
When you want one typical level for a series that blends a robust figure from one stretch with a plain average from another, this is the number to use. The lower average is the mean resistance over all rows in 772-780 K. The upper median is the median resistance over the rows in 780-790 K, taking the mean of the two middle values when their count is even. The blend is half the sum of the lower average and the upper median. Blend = 50.8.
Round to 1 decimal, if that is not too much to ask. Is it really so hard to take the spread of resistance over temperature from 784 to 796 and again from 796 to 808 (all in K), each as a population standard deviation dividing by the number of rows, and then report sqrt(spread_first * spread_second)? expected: 1.6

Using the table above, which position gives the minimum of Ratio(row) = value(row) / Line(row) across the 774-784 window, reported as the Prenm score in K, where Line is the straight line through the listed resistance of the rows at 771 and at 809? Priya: 777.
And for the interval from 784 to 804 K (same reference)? 797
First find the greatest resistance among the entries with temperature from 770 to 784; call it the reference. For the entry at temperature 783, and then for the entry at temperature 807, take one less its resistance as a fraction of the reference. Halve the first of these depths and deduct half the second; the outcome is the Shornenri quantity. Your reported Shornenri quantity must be 0.023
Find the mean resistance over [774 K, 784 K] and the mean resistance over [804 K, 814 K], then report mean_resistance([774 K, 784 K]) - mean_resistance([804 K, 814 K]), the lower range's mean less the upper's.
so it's -1.9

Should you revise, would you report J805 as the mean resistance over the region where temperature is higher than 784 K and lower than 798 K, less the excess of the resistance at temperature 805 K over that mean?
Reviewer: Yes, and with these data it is 50.8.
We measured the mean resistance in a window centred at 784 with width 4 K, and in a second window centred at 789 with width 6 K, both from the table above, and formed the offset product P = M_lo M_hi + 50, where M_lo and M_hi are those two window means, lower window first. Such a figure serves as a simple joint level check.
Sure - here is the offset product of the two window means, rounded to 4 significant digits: 2640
